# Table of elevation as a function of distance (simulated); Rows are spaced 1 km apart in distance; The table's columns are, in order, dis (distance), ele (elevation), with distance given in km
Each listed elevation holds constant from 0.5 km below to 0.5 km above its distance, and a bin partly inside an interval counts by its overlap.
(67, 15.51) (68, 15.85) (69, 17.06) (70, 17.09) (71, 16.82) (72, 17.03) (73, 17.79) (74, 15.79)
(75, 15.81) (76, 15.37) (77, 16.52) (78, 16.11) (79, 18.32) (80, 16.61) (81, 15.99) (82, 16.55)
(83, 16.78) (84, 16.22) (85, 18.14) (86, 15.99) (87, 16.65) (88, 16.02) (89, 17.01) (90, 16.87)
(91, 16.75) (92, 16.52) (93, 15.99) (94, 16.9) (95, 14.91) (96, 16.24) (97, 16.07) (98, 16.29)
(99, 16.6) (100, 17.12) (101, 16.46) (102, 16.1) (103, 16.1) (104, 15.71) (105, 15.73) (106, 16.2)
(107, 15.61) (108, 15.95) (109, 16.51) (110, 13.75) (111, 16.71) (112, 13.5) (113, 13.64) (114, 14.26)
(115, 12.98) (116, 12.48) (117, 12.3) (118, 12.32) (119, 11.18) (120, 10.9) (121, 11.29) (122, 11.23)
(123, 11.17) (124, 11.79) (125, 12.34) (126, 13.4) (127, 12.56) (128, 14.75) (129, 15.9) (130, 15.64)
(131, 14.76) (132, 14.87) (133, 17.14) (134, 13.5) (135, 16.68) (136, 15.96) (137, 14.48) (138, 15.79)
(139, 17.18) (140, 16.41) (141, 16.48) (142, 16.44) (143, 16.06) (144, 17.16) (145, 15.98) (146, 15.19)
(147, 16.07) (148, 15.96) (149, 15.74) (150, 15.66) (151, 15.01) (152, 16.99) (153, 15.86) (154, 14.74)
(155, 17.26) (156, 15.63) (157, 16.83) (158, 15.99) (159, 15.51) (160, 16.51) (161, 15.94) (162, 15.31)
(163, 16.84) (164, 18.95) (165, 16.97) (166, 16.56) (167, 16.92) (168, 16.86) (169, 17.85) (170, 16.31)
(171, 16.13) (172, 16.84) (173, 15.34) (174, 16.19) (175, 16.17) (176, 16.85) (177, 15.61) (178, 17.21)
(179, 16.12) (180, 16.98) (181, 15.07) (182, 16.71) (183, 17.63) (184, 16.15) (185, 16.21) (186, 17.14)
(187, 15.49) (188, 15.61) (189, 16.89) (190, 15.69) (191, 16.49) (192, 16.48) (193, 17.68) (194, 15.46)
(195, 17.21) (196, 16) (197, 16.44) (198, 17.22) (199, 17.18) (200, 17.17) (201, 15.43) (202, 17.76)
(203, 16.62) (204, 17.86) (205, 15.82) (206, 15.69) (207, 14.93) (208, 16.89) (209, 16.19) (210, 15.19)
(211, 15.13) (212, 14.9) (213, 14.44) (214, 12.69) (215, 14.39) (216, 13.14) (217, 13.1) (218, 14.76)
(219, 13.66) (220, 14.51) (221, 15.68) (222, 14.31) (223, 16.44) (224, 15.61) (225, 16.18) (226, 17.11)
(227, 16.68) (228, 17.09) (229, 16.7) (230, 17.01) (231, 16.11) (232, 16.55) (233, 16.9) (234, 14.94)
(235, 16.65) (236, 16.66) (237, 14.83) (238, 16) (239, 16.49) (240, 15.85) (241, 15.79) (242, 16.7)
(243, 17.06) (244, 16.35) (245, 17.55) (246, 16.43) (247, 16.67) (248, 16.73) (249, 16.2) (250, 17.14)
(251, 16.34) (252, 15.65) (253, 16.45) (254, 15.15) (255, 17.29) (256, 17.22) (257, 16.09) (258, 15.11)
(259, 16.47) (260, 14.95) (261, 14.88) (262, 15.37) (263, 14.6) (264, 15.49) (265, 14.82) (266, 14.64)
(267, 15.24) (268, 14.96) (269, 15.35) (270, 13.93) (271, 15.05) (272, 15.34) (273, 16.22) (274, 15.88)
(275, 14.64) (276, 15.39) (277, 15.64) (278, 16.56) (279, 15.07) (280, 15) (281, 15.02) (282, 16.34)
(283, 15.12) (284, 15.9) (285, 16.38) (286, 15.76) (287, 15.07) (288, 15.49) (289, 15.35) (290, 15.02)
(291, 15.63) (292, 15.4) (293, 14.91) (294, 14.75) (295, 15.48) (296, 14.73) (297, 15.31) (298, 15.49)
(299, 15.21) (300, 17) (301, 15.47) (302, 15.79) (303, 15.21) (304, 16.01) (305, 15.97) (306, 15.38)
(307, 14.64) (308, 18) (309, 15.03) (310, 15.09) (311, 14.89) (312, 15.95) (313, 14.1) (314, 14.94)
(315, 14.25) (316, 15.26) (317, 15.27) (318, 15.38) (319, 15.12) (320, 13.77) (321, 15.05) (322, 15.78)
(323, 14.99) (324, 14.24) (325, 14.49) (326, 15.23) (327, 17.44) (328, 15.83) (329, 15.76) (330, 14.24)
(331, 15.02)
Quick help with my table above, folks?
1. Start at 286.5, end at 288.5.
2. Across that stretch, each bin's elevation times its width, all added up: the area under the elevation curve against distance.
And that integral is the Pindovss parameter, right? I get 31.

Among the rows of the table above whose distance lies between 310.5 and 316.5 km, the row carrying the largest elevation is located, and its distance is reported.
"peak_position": 312 km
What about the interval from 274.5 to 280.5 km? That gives 278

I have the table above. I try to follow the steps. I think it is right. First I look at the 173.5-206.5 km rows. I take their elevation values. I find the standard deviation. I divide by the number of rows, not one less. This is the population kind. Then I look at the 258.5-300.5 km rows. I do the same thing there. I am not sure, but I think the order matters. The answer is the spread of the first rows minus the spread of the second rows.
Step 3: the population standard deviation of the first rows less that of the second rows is 0.2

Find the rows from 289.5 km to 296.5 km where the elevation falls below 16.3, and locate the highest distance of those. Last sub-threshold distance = 296 km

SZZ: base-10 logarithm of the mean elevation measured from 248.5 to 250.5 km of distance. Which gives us 1.22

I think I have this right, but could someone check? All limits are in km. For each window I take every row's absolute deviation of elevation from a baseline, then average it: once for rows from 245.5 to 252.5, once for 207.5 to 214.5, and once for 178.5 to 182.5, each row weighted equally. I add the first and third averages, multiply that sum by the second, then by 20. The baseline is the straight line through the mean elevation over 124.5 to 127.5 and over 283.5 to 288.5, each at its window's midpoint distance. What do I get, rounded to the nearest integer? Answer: 94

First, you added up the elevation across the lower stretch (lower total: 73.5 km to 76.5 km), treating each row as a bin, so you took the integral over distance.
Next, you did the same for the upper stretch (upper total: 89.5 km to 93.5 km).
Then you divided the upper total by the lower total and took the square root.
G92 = 1.2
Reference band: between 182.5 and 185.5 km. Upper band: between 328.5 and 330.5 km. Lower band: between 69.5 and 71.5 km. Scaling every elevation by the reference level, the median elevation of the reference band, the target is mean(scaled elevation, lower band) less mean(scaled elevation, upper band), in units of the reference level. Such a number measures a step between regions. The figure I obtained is 0.12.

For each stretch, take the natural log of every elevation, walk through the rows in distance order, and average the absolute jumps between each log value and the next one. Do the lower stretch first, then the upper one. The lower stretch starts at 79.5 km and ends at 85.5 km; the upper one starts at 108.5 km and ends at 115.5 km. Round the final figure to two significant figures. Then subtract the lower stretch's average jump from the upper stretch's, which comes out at 0.077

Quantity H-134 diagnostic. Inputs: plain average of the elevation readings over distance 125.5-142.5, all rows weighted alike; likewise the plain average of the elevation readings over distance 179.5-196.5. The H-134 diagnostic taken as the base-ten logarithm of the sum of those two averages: 1.50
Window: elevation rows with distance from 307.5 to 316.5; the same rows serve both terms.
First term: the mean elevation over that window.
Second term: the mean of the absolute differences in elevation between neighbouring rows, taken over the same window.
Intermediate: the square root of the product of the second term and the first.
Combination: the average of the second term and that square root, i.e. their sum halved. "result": 2.58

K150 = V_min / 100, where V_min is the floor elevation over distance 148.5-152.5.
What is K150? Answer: 0.150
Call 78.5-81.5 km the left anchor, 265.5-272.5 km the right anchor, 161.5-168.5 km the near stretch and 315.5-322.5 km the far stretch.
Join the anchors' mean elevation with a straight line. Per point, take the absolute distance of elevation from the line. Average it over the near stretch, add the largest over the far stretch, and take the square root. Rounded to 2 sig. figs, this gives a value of 1.6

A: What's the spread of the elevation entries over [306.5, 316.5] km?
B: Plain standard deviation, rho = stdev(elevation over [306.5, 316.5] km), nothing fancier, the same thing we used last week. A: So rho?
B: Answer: 1.1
